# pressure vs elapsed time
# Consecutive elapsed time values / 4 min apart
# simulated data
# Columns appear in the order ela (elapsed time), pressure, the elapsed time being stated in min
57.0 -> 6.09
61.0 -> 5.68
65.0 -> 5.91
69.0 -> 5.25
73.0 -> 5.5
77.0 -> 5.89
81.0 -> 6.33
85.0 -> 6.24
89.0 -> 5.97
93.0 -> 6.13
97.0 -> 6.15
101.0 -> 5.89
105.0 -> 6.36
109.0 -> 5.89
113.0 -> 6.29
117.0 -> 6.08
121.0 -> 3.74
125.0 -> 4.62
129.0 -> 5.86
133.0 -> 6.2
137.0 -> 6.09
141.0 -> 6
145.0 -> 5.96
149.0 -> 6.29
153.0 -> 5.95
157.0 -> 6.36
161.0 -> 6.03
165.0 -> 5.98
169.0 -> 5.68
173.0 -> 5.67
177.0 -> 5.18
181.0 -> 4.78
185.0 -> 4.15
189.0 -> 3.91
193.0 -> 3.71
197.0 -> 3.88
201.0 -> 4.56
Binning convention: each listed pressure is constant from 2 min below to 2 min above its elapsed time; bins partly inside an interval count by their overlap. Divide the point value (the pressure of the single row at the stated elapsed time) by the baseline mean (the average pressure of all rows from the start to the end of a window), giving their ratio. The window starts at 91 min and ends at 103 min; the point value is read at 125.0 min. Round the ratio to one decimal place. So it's 0.8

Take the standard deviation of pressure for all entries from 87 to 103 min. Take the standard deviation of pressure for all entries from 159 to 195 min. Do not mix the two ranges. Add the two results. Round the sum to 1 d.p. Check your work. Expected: 1.0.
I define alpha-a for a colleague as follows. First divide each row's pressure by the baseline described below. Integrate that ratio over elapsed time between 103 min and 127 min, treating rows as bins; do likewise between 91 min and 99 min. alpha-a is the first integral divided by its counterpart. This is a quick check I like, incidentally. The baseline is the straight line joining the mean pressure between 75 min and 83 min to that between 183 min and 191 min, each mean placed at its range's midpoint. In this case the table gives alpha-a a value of 2.9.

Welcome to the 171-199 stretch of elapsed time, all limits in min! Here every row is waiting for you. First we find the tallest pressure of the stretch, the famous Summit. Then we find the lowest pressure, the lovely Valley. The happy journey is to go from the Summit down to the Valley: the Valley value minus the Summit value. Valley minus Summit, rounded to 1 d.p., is -2.0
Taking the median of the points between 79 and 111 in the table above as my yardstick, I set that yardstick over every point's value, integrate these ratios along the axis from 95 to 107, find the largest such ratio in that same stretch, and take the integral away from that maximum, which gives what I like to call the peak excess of -11.0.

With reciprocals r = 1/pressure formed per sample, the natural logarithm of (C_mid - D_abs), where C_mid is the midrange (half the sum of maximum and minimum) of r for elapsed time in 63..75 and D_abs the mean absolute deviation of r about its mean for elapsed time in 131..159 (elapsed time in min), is -1.74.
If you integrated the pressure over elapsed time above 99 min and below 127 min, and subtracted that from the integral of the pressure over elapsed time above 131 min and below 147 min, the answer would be -58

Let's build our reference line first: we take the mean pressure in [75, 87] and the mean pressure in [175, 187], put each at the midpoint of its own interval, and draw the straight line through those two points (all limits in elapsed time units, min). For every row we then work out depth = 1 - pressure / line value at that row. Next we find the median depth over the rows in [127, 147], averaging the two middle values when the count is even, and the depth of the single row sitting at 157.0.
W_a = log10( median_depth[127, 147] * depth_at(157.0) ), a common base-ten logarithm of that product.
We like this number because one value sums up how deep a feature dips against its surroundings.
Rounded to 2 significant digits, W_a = -1.4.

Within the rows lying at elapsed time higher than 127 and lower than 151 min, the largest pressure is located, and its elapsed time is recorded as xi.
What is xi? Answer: 149.0 min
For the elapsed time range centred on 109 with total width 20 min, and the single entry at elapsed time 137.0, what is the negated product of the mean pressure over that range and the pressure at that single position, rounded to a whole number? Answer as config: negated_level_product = -37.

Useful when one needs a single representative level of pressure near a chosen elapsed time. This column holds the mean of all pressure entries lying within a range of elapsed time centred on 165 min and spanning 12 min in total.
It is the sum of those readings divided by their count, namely 5.9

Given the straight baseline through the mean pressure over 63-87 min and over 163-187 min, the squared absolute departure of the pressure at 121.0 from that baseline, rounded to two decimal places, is 3.35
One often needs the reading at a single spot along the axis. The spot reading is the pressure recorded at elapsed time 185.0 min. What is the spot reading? 4.15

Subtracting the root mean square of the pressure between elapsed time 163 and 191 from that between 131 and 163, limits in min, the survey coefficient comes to 1.0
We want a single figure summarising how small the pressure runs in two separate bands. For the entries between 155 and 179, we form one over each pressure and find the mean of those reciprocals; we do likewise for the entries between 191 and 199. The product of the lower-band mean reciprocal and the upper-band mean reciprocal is 0.0455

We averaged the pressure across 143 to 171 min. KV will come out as 6.0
